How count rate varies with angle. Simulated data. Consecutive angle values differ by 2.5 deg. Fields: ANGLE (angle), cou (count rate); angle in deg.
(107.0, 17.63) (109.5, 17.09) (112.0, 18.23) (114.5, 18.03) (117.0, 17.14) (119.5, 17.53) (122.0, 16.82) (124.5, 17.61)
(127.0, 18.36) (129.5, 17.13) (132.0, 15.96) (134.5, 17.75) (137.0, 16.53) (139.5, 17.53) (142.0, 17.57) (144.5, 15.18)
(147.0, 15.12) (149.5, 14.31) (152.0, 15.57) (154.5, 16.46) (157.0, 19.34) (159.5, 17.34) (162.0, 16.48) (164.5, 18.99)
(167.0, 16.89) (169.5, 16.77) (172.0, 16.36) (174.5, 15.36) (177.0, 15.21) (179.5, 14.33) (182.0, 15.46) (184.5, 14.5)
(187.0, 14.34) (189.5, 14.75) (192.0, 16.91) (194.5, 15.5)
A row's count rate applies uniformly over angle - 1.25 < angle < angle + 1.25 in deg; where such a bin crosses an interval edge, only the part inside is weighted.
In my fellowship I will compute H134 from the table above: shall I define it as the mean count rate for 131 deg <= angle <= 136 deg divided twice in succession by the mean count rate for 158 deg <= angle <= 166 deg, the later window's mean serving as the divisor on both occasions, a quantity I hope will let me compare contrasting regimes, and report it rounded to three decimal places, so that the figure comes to 0.054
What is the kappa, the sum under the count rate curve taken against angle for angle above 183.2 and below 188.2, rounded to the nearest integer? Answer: 72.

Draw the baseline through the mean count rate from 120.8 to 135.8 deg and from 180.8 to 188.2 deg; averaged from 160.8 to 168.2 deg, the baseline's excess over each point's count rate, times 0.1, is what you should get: -0.18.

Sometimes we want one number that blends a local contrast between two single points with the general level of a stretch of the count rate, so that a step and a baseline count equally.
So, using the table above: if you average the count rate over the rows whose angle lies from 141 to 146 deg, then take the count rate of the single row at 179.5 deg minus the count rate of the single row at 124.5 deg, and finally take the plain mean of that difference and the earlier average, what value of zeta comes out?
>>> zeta 6.5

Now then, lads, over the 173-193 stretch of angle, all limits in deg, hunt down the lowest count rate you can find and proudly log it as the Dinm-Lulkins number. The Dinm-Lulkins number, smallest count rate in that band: 14.33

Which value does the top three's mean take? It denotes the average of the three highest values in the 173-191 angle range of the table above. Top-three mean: 15.3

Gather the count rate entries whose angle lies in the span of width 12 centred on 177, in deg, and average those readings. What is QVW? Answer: 15.3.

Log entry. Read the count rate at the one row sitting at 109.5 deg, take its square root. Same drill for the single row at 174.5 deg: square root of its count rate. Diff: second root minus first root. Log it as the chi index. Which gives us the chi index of -0.2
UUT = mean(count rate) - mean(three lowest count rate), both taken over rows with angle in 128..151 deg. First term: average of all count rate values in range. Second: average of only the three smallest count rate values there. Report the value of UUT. 1.5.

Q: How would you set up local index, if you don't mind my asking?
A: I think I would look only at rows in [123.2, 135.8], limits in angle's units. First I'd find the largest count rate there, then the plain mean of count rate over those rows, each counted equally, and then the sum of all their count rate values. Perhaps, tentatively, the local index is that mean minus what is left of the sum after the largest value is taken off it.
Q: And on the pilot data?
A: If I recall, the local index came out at -51.1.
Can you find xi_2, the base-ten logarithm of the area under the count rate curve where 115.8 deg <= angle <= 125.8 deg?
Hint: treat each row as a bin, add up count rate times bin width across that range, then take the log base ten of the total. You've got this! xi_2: 2.24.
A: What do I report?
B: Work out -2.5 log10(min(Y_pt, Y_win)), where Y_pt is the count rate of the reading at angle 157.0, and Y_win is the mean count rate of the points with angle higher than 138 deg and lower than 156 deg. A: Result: -3.01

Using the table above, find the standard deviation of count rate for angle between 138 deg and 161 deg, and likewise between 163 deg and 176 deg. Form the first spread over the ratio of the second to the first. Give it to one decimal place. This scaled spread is 1.9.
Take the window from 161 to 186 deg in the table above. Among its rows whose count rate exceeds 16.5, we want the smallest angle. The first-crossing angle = 164.5 deg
